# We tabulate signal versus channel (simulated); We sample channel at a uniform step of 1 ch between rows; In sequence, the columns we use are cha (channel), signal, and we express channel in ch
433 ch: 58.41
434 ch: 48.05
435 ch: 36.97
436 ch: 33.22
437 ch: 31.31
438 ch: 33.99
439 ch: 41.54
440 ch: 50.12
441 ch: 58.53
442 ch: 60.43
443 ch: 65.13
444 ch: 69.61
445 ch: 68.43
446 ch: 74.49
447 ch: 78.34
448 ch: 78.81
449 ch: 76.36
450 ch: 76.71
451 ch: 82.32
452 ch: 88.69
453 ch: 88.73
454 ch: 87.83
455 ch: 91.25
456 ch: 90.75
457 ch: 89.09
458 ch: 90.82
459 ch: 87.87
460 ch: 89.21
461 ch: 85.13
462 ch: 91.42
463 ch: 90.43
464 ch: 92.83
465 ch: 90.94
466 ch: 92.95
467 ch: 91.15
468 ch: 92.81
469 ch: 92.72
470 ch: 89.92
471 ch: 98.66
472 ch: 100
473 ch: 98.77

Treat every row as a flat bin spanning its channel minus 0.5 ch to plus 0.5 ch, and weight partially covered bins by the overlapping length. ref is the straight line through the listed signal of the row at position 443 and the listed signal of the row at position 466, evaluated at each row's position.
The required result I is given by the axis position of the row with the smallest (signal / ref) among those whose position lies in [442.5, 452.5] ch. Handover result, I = 443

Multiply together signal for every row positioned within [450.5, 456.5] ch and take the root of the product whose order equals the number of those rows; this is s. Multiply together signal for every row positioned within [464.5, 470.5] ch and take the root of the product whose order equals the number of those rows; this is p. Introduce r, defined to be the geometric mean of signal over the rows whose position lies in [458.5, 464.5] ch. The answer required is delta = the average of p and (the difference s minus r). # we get 45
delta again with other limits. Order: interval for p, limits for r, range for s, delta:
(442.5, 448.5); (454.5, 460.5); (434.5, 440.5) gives 10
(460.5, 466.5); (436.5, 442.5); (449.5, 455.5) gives 66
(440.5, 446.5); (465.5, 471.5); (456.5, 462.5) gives 31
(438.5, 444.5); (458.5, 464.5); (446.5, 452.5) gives 24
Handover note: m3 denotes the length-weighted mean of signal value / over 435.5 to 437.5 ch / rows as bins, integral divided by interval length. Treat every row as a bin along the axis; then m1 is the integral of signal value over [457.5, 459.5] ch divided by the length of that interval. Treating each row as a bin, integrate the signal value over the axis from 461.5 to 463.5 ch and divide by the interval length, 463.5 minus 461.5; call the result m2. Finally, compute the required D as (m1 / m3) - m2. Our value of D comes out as -88.2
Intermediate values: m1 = 89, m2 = 90.9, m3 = 32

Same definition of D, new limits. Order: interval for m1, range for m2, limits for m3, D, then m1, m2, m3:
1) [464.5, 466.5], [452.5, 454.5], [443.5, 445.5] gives -86.9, 92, 88.3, 69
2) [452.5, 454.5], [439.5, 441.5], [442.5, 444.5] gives -53.0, 88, 54.3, 67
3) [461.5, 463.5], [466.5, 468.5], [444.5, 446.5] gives -90.7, 91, 92.0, 71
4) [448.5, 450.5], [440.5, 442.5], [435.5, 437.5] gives -57.1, 77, 59.5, 32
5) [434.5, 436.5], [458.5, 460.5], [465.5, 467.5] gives -88.2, 35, 88.5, 92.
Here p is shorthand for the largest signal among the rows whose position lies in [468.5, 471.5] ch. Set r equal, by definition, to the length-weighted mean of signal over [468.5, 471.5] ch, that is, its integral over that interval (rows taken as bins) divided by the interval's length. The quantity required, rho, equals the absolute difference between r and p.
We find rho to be 4.9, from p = 98.66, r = 94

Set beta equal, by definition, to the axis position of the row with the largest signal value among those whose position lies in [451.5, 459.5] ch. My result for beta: 455 ch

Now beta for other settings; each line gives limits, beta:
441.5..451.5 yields 451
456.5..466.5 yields 466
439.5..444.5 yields 444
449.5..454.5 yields 453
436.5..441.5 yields 441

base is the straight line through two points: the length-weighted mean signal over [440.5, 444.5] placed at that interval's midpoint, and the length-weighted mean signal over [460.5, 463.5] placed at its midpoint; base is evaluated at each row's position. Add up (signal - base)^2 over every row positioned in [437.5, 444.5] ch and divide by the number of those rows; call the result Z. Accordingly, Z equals 141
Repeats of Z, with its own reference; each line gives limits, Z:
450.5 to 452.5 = 112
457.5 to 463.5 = 13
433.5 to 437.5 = 346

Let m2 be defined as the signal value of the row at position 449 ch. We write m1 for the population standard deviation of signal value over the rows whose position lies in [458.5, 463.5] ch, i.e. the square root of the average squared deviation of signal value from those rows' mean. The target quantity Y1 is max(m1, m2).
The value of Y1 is 76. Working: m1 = 2.2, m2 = 76.36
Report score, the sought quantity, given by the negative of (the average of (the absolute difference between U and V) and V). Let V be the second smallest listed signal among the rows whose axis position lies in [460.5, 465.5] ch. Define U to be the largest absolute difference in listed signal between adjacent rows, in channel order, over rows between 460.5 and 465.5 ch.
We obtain -87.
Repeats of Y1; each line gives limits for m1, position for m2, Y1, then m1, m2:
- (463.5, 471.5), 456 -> 91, 2.5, 90.75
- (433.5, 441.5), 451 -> 82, 9.1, 82.32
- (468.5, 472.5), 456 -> 91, 4.2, 90.75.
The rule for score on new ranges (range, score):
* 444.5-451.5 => -71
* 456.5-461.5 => -86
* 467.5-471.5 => -88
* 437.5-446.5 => -37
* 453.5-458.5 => -87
